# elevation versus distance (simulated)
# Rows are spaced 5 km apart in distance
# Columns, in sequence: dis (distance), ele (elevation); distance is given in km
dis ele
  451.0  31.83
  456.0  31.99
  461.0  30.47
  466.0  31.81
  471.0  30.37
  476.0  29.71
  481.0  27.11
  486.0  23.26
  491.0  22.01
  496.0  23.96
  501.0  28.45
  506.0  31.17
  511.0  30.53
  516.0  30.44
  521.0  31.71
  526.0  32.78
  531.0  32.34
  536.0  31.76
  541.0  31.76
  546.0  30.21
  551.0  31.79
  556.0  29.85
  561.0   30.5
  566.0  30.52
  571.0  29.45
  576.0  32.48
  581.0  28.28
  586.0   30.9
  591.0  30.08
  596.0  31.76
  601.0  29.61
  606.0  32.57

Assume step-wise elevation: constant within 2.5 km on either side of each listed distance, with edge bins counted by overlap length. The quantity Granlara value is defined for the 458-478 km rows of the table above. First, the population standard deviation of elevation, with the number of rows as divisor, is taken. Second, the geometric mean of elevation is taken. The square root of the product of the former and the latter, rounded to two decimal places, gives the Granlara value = 4.83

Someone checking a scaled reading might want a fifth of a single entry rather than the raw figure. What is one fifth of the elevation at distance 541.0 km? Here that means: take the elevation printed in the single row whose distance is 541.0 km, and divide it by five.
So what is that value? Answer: 6.4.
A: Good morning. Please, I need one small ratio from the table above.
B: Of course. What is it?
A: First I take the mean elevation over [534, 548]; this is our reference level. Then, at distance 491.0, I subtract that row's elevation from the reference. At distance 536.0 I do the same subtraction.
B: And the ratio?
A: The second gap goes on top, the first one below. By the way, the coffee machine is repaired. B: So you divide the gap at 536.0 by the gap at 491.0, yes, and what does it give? -0.1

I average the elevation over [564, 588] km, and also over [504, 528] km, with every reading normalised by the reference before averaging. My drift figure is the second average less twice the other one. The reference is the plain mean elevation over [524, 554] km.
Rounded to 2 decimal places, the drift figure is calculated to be -0.92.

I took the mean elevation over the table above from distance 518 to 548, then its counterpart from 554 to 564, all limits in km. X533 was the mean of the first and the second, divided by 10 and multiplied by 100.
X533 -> 310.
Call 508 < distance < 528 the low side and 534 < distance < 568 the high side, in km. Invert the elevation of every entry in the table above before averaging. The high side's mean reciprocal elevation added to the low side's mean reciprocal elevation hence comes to 0.0643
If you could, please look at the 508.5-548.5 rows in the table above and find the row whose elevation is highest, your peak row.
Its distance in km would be 526.0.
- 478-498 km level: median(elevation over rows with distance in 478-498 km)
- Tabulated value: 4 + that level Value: 27.61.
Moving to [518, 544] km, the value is 35.76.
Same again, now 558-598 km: 34.51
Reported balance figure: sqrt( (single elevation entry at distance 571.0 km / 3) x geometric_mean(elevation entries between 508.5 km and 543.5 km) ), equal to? 17.6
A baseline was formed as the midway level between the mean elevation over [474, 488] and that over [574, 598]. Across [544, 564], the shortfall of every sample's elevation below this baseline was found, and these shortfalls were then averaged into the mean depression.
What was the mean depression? -1.9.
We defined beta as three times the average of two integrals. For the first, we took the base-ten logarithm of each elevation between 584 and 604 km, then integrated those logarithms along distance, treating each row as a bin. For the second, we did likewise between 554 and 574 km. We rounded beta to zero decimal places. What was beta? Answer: 89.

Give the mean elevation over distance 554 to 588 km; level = 30.3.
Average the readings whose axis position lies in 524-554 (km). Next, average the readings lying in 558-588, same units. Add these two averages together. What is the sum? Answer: 62.1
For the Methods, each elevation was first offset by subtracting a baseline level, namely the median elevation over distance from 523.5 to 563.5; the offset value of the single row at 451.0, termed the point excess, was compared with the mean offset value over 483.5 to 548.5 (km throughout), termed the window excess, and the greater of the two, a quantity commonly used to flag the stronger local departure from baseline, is 0.1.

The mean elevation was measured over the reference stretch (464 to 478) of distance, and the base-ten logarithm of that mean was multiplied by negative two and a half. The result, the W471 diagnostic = -3.72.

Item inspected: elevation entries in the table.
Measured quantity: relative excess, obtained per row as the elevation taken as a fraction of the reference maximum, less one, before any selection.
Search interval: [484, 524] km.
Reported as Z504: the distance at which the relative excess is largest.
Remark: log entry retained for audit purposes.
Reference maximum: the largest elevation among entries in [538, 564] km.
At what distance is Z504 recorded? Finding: 521.0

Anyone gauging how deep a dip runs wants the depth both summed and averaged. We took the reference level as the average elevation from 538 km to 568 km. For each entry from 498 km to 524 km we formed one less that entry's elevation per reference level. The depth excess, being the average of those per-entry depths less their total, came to -0.04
